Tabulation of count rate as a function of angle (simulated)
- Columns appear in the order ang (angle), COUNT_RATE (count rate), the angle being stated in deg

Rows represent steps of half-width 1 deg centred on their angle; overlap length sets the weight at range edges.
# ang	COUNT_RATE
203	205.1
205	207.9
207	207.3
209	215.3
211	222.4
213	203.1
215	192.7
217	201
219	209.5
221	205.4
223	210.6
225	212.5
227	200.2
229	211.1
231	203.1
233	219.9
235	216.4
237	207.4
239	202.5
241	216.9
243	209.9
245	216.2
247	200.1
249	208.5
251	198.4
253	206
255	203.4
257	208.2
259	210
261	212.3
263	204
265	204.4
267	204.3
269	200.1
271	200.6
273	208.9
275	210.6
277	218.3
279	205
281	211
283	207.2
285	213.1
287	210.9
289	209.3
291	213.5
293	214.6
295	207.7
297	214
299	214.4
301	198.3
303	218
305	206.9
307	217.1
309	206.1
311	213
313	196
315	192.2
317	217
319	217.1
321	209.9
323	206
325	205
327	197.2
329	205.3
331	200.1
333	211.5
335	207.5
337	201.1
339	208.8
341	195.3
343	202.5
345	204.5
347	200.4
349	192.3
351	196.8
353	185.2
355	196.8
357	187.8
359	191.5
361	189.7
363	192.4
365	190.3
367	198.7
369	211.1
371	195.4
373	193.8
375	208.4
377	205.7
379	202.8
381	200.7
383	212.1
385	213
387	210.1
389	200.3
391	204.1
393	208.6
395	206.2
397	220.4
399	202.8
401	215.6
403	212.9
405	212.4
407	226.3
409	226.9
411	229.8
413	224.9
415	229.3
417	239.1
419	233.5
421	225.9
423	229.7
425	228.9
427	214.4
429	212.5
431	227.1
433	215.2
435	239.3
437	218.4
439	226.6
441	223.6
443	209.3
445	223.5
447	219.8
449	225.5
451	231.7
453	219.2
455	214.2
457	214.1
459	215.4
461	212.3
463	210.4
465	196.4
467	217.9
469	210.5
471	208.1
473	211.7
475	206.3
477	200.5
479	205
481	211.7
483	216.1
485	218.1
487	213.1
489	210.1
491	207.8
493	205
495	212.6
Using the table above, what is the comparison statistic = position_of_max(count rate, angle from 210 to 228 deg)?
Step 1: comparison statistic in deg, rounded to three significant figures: 211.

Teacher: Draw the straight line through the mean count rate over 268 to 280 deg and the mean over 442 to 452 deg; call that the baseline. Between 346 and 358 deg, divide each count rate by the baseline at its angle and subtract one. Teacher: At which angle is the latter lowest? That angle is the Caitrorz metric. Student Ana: 353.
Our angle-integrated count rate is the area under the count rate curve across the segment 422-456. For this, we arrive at 7558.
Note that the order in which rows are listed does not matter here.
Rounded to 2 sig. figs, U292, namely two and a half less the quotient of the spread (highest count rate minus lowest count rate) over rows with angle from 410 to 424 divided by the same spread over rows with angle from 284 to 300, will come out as 0.44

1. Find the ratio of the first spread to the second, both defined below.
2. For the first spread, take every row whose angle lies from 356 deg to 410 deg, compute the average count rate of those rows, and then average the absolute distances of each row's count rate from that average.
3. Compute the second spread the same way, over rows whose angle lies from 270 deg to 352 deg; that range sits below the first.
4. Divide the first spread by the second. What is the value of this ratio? 1.5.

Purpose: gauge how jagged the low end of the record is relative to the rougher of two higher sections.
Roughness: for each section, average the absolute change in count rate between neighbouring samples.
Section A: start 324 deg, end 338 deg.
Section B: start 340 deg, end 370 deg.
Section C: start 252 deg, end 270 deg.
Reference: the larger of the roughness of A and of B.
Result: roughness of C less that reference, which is -4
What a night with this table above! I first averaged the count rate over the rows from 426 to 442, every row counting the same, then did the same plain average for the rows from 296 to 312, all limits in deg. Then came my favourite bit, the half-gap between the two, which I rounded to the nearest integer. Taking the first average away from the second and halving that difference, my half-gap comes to -6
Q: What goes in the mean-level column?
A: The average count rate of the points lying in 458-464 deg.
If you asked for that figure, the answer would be 213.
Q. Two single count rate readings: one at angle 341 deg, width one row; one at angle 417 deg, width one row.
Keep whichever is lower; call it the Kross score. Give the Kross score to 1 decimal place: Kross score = 195.3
